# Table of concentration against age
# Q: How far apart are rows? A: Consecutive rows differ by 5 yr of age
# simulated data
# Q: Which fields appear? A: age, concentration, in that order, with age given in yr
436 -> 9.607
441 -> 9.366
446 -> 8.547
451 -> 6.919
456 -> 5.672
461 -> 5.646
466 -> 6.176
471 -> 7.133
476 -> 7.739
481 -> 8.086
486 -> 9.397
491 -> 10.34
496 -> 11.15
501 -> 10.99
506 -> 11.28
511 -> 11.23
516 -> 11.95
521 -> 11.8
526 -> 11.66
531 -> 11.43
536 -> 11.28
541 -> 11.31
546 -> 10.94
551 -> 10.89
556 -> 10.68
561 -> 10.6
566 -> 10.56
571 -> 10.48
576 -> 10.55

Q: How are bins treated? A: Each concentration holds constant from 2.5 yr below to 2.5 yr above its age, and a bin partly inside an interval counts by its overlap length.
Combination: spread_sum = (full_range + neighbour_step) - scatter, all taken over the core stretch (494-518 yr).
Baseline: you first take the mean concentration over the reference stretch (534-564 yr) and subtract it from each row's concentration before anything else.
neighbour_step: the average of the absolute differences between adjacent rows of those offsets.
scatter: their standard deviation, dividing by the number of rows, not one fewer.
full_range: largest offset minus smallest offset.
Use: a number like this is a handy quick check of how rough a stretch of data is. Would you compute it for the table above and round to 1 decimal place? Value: 0.9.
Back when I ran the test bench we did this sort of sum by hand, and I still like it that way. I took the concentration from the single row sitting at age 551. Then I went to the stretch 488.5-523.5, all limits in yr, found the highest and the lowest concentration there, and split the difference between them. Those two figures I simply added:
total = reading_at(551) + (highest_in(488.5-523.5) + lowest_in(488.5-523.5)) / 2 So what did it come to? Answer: 22.0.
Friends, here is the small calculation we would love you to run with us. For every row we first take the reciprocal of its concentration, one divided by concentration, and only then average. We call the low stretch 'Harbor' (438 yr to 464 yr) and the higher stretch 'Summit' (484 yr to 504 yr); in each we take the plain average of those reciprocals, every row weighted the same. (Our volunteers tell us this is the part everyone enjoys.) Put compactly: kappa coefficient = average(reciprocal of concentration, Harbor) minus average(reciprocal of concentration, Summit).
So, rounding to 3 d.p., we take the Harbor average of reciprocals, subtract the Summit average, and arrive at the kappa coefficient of 0.048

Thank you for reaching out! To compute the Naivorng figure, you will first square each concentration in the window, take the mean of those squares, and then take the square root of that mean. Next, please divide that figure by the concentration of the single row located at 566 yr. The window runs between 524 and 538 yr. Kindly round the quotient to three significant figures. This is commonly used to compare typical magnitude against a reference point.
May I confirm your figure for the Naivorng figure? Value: 1.09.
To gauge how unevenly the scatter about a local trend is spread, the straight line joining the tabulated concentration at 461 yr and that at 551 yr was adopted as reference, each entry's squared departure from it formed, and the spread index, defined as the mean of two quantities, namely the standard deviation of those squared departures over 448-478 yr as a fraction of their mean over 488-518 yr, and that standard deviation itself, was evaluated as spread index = 0.7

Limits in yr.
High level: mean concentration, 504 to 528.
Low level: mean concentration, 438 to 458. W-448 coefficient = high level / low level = 1.5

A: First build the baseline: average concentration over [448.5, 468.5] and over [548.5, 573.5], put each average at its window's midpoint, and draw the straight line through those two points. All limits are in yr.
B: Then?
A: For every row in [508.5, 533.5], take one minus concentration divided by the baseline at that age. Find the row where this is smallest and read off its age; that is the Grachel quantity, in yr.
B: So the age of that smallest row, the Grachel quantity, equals 516 yr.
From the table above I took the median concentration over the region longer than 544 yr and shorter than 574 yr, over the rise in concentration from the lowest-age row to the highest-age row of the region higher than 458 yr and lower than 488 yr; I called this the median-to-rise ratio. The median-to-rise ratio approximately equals 3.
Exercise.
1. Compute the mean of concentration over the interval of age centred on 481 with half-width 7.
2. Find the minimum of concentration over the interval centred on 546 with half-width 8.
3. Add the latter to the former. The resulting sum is 19.3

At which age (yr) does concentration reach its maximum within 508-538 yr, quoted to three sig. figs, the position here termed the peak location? 516 yr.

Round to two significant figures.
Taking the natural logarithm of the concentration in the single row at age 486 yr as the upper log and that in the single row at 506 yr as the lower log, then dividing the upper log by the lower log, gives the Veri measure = 0.92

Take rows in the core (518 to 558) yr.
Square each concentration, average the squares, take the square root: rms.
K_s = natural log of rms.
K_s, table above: 2.42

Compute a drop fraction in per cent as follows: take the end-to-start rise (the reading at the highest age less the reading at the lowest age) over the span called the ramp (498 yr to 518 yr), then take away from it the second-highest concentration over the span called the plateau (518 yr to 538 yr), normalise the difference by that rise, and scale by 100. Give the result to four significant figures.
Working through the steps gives -1115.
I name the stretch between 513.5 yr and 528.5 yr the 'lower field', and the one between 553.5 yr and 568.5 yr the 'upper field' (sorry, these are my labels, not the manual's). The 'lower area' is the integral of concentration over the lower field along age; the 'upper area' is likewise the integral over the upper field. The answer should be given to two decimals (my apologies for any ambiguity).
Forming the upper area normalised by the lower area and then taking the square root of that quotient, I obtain 0.95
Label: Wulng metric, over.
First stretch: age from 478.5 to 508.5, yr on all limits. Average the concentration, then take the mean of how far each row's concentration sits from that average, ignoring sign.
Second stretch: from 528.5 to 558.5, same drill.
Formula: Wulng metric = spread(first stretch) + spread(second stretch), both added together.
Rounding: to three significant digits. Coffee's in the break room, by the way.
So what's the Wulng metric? 1.23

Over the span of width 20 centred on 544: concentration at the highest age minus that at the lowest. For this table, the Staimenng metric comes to 0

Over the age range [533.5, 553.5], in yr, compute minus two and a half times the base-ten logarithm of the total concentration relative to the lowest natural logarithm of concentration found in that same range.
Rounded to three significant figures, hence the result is -3.17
